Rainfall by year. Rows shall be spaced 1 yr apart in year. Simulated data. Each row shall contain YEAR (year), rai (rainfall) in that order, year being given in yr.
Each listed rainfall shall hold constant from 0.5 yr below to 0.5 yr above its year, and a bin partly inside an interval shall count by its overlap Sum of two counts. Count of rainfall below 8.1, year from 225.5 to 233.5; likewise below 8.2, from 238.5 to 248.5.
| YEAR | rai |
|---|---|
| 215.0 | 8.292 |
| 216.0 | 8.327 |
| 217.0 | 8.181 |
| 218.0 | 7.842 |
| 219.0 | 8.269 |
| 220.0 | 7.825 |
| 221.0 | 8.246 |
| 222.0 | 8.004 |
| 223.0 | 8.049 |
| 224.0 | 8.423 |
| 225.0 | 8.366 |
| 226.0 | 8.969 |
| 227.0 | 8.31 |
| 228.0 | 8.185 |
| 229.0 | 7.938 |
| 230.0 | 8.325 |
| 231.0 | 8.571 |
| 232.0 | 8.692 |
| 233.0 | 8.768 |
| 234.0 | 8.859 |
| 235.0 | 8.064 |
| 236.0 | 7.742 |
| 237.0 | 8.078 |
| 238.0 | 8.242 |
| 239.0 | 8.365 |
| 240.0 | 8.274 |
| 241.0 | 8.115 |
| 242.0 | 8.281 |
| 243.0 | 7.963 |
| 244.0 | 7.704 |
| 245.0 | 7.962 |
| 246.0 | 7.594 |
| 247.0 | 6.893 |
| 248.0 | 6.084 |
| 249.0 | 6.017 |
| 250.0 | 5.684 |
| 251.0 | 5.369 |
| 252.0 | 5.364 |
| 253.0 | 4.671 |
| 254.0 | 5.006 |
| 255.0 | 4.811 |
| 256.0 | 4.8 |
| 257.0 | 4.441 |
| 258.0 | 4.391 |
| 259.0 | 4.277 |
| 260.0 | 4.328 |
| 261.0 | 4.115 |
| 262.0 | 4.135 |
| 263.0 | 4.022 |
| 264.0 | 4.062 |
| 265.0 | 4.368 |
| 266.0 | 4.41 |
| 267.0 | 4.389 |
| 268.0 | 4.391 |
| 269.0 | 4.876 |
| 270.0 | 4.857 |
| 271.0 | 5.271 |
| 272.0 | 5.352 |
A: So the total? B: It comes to 8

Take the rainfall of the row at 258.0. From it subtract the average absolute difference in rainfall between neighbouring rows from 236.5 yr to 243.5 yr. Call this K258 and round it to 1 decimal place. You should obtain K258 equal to 4.2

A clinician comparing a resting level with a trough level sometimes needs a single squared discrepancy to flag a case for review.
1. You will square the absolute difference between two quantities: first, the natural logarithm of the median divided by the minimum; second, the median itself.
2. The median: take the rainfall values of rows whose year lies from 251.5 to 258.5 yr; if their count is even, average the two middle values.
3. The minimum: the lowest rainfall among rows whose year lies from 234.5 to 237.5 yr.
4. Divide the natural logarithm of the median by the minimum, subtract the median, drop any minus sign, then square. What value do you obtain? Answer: 21.1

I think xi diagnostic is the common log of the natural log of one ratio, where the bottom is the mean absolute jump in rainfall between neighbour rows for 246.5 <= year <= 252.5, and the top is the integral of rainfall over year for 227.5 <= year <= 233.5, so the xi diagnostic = 0.71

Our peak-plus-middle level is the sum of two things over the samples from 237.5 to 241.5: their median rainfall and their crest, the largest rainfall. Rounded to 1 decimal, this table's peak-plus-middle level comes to 16.6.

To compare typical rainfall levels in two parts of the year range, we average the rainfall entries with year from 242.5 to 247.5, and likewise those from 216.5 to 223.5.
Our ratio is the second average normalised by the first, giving 1.1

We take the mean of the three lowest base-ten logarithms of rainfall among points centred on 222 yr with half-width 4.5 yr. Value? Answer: 0.90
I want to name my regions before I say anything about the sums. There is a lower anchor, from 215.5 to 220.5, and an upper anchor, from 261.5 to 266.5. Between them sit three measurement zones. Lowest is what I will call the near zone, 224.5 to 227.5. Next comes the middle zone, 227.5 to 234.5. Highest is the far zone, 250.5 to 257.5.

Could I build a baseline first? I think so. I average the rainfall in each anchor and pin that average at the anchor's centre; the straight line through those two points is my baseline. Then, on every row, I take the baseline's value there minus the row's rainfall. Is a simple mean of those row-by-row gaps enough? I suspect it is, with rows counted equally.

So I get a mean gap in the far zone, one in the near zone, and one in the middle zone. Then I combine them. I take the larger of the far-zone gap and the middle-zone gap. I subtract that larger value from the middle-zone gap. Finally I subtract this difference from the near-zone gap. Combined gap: 0.5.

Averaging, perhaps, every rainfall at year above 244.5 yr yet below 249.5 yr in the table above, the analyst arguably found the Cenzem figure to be 6.9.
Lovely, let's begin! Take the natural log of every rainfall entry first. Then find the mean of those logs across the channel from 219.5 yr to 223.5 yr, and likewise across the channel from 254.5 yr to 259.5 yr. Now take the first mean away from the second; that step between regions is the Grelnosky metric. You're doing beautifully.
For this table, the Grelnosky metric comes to -0.57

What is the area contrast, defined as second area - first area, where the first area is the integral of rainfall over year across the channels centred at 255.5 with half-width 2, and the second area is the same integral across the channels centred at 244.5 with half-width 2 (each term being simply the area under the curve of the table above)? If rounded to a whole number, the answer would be 12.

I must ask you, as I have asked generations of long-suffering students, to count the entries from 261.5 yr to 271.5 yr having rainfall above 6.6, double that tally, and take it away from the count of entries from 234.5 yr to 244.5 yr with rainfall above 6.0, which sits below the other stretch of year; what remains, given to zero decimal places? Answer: 10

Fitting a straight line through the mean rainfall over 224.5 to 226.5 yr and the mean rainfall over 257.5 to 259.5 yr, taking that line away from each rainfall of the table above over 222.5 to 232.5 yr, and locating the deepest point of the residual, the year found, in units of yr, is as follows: 223.0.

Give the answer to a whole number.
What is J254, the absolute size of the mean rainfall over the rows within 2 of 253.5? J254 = 5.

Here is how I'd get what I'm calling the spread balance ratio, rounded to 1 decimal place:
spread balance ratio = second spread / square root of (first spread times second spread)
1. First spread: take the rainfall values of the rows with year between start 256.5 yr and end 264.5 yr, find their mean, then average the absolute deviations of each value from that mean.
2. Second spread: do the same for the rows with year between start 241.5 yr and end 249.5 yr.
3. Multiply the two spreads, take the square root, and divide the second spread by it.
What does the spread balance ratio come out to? 2.3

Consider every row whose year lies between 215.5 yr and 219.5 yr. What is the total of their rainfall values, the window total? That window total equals 33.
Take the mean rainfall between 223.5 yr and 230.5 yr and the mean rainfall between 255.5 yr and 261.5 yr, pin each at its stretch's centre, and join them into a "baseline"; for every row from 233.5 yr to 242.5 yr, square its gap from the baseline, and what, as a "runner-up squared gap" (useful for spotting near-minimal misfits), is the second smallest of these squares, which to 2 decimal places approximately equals 0.51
